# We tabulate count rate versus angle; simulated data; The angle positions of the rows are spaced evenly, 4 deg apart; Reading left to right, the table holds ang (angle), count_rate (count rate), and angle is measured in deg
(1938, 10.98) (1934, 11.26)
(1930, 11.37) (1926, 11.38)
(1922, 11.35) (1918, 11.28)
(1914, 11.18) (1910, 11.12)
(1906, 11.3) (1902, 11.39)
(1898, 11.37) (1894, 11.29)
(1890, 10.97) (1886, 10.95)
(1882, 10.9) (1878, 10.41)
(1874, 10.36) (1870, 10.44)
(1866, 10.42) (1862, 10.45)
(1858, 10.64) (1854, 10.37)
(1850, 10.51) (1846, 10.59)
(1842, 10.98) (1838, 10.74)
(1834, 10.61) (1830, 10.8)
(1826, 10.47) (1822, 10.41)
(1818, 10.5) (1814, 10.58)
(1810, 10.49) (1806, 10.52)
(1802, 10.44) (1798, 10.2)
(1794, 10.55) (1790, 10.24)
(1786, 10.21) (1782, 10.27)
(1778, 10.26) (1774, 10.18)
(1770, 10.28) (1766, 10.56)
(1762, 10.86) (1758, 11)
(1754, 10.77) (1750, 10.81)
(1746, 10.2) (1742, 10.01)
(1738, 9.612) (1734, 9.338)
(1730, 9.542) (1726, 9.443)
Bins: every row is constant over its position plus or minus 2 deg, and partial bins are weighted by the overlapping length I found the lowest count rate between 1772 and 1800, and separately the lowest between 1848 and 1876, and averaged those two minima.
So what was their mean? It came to 10.3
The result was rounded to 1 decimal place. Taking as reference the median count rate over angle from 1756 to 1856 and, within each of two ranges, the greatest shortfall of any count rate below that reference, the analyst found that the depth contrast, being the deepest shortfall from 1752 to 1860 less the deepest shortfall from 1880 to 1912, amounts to 0.7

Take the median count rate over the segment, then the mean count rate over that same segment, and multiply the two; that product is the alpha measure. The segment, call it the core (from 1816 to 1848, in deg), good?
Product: 113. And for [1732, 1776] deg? 106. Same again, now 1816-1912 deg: 114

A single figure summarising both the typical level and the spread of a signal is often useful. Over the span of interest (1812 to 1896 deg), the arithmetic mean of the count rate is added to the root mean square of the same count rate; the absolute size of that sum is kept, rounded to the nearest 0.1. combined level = 21.3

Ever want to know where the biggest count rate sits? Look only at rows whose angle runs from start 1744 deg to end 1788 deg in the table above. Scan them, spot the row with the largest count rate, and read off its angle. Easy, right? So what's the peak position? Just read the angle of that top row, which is 1758 deg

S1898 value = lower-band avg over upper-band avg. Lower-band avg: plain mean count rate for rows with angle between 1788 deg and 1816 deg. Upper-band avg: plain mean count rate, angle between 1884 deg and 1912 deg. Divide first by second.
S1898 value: 0.93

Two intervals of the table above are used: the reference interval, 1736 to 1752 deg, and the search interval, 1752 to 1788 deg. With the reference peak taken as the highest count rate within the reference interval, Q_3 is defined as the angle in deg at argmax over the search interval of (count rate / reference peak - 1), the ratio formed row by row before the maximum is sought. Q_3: 1758 deg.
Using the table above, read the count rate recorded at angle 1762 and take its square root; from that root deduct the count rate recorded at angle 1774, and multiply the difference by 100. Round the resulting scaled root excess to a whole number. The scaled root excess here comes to -688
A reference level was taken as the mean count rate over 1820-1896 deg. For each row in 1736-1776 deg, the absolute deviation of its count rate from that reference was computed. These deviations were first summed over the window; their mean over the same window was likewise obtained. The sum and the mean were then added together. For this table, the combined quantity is 4.3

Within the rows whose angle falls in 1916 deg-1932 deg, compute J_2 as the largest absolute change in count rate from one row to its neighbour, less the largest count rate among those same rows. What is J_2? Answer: -11.31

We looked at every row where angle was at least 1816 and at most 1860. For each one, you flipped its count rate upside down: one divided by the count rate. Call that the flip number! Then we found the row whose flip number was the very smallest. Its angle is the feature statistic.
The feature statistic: 1842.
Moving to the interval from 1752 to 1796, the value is 1758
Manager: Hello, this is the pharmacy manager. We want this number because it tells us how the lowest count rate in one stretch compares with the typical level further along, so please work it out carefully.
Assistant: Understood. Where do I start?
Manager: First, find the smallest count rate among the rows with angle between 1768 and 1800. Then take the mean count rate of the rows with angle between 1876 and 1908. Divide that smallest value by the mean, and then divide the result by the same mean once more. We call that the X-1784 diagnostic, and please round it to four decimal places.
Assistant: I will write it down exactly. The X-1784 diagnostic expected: 0.0830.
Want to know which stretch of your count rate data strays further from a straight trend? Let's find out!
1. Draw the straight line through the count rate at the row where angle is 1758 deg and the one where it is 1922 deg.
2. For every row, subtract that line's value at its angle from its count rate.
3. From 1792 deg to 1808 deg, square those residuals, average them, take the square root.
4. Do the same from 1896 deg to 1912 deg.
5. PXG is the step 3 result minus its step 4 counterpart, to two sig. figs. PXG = 0.56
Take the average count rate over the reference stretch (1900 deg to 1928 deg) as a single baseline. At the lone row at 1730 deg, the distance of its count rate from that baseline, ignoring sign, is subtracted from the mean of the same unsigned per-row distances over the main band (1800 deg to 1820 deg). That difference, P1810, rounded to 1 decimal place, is -1.0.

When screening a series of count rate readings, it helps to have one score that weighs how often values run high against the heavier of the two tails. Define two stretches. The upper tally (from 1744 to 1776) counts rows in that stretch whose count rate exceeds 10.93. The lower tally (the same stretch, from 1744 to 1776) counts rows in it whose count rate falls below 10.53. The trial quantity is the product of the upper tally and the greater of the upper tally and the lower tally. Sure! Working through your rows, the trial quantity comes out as 3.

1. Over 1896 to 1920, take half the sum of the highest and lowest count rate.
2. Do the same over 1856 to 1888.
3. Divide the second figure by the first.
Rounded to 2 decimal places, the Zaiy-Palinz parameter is 0.95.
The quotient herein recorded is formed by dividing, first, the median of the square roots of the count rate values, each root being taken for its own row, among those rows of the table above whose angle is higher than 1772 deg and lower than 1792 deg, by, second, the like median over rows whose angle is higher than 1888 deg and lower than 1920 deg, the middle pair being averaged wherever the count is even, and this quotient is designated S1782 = 0.95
